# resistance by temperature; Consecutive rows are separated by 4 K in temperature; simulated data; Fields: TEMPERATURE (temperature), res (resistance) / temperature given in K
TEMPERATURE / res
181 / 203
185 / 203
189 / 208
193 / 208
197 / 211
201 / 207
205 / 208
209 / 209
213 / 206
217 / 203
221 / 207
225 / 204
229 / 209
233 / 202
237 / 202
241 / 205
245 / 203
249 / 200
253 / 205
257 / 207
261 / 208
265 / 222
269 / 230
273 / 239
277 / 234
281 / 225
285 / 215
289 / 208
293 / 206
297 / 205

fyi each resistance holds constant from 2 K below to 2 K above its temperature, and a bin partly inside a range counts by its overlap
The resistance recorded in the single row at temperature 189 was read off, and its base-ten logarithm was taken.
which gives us 2.32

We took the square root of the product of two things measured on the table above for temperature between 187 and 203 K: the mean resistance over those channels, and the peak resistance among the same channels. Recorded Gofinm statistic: 210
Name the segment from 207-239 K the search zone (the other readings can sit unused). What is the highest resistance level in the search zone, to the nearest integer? 209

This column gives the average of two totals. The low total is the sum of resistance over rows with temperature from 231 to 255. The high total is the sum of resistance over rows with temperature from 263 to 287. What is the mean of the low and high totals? 1291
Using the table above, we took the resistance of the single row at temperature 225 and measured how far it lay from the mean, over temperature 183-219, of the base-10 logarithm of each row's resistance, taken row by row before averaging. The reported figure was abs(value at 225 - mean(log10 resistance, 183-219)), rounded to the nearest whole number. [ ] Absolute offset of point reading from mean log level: 202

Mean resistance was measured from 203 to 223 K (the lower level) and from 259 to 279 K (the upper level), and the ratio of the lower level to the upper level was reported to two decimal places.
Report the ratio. 0.91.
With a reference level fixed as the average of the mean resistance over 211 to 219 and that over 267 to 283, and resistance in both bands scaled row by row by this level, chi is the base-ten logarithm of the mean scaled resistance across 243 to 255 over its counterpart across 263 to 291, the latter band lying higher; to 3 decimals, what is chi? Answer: -0.045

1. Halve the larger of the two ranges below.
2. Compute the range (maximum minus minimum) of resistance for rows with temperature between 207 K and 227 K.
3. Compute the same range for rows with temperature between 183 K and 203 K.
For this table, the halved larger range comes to 4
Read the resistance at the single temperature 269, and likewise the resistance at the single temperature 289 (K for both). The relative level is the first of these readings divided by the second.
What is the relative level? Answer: 1.11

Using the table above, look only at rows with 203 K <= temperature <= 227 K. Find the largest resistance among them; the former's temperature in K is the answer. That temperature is 209 K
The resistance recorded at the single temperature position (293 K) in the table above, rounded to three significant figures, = 206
